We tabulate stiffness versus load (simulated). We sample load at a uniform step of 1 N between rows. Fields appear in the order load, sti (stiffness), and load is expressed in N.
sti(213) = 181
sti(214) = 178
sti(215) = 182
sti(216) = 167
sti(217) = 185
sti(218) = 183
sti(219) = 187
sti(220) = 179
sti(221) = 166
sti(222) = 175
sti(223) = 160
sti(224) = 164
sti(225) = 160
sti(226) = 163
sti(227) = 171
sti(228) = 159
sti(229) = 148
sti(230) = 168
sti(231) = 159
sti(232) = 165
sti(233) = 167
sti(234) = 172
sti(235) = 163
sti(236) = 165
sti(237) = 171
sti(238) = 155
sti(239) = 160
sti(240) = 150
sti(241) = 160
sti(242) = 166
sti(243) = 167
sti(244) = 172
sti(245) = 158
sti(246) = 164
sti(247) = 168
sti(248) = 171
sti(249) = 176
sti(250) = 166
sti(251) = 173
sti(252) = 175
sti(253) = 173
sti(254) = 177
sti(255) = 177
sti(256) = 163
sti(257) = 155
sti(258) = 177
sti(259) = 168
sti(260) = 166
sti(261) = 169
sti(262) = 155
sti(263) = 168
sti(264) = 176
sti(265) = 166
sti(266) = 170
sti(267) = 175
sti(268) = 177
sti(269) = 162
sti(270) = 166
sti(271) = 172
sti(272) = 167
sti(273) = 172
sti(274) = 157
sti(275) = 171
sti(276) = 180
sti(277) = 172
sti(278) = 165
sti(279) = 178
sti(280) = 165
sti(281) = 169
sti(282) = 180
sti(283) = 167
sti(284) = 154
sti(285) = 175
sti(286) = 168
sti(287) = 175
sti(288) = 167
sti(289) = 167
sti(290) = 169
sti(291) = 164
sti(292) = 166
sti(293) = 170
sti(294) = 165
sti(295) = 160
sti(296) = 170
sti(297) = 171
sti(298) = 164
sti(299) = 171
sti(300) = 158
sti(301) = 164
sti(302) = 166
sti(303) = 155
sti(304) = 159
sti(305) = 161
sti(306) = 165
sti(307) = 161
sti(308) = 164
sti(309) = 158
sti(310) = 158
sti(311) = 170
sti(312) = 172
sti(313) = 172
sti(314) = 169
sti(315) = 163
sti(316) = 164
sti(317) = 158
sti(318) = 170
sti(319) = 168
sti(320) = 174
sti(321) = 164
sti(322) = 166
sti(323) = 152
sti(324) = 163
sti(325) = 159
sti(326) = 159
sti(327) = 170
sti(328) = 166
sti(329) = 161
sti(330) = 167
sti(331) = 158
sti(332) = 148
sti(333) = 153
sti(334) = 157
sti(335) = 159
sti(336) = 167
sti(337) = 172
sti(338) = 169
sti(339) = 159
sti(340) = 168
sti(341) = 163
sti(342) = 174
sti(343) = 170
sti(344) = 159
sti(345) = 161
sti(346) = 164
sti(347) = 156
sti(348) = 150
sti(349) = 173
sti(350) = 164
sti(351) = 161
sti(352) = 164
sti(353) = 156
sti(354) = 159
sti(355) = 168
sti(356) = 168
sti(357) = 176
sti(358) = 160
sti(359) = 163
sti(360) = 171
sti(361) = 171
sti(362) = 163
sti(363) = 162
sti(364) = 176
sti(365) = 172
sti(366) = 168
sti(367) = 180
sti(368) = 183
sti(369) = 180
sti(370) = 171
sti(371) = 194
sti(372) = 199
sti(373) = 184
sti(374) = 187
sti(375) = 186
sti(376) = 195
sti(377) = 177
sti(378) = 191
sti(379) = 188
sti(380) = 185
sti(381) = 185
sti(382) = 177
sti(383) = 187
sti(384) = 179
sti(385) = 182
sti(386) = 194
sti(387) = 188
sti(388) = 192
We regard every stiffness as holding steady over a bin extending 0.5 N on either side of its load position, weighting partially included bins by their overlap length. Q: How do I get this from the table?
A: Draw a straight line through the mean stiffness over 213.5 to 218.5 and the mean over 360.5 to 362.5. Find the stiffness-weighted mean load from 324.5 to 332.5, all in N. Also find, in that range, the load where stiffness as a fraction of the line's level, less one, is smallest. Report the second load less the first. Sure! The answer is 3.5 N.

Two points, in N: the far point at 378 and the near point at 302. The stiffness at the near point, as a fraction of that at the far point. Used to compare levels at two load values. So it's 0.87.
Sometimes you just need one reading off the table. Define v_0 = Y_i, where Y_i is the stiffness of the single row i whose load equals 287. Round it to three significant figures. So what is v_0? 175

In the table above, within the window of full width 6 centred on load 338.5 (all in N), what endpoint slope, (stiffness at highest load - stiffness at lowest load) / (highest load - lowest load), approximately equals -0.80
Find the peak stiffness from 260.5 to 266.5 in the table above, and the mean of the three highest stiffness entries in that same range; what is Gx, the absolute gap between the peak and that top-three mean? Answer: 4.3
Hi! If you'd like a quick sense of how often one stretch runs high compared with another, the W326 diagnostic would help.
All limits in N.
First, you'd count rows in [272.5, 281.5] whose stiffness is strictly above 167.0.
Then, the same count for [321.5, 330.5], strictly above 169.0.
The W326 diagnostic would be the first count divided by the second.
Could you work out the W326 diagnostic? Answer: 6.0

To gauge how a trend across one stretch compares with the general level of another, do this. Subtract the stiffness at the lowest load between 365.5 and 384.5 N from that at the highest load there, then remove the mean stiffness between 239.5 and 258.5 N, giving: -157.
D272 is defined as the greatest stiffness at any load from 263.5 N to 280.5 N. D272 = 180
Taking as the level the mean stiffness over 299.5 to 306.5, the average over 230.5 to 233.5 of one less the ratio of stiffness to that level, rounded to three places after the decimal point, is -0.016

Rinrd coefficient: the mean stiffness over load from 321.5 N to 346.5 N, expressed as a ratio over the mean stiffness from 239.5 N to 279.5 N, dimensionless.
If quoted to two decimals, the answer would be 0.96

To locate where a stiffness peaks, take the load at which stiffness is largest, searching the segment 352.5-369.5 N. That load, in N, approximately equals 368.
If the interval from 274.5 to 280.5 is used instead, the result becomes 276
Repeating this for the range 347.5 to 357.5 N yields 357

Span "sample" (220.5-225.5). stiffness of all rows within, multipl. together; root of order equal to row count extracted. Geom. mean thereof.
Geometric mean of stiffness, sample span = 165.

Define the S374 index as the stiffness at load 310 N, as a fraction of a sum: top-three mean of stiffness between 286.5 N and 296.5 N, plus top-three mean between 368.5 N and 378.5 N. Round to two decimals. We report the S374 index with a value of 0.43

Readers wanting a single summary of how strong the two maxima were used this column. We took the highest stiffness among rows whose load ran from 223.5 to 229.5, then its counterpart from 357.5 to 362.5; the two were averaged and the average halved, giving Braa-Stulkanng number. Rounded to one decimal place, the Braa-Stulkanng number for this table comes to 85.5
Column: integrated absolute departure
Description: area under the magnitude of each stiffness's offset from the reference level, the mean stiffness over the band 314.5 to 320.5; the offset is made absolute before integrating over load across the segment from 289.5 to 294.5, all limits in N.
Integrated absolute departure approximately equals 10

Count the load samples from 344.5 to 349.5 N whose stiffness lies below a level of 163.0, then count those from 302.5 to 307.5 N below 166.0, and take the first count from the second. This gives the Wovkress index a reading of 2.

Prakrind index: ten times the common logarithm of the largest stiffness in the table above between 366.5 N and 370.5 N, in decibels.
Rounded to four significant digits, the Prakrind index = 22.62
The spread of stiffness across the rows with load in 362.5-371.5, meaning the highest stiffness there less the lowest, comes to 32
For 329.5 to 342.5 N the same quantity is 26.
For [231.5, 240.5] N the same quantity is 22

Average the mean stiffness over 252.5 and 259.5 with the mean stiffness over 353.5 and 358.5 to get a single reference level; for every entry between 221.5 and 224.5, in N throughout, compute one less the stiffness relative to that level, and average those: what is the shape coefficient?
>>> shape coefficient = 0.011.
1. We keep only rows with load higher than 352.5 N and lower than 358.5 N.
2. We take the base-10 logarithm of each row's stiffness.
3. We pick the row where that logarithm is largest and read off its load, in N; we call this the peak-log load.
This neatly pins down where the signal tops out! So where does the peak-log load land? 357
